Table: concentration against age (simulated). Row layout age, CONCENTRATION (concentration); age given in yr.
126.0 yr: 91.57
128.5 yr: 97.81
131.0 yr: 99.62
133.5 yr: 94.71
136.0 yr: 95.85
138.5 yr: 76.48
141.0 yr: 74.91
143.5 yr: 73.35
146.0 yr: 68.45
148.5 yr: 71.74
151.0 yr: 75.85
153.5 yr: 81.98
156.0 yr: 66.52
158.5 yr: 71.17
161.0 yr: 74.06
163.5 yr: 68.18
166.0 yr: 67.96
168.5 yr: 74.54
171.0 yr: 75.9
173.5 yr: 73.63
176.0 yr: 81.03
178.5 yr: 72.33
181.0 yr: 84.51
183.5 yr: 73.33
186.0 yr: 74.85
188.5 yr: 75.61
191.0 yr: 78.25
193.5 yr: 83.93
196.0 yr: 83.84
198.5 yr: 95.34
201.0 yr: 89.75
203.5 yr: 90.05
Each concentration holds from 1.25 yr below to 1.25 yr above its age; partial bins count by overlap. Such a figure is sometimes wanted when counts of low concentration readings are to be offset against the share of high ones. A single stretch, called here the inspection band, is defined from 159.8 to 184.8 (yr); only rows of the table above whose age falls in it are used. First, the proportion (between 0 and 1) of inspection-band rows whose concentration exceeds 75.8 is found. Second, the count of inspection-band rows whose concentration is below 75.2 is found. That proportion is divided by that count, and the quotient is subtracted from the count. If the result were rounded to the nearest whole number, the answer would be 7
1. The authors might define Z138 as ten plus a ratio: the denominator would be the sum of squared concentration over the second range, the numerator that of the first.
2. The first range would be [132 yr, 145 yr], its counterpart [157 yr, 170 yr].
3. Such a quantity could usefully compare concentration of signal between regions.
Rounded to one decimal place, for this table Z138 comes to 11.4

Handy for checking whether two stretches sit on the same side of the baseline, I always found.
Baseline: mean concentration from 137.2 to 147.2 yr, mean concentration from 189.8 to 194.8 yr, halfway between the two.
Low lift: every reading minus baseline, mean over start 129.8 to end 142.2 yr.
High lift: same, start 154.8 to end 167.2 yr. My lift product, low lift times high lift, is -85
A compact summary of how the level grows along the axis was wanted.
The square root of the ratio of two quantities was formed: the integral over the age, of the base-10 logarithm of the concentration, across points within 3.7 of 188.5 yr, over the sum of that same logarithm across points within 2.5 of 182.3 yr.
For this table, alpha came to 1.9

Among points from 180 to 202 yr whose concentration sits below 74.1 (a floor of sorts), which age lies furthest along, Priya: 183.5 yr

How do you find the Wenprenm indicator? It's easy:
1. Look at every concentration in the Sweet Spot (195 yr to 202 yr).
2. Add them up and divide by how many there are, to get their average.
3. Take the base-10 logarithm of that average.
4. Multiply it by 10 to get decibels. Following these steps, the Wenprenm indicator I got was 19.5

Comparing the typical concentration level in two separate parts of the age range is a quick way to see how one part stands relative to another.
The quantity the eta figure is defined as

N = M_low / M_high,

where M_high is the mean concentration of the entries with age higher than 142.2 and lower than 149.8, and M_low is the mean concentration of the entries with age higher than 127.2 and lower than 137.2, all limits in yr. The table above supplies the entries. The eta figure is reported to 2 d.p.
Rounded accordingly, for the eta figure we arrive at 1.36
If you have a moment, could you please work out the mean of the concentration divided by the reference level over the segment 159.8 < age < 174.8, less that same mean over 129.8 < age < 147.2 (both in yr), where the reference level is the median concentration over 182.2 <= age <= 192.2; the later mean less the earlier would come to -0.15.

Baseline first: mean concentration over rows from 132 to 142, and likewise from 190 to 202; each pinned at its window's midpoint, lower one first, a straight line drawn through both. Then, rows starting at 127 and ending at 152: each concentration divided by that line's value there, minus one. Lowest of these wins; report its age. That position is 146.0 yr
